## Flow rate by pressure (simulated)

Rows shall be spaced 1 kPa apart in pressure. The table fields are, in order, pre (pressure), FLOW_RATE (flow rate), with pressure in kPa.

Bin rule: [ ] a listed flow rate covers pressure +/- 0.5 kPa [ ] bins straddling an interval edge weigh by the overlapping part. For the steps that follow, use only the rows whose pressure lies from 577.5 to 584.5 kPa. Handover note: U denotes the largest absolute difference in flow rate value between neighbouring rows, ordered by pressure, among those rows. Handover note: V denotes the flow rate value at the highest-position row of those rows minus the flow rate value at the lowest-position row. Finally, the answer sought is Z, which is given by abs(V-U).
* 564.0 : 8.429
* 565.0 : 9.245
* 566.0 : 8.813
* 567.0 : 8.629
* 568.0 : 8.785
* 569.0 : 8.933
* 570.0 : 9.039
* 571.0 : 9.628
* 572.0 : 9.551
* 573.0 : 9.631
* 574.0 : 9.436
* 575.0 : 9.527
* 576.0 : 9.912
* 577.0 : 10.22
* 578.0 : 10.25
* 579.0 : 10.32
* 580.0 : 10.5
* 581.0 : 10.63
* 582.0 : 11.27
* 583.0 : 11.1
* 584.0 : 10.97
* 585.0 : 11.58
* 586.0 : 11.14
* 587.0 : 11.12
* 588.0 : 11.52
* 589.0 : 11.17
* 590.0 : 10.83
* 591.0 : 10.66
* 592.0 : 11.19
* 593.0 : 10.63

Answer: 0.08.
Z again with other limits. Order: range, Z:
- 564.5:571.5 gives 0.21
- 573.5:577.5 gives 0.40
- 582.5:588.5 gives 0.19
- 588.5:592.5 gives 0.51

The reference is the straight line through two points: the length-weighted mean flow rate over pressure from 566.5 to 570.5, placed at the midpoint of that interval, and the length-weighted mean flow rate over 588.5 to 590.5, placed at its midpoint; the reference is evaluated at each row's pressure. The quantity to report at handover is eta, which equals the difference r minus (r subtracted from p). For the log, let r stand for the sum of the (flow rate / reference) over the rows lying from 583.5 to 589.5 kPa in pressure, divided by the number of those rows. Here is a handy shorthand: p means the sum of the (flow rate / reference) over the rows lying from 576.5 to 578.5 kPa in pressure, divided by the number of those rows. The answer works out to 1.06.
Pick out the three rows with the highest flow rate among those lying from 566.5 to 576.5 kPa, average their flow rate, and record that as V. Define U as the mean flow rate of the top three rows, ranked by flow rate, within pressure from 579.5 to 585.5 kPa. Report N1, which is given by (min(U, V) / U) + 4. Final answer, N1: 4.86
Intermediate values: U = 11.3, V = 9.7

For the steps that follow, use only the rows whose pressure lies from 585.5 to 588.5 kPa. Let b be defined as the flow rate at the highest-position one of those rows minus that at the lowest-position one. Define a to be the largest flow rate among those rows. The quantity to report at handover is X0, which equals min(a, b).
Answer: 0.4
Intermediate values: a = 11.52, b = 0.4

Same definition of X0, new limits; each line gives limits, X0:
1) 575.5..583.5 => 1.2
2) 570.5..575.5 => -0.1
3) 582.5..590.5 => -0.3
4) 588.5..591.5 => -0.5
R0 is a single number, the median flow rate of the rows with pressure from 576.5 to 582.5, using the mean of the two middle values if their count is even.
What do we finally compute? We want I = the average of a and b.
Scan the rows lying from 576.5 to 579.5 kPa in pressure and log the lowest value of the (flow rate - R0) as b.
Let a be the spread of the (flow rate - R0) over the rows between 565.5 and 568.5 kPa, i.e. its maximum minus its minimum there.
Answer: 0.0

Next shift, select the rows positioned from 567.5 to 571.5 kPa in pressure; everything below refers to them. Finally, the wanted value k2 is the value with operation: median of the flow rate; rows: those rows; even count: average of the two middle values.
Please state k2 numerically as 9.0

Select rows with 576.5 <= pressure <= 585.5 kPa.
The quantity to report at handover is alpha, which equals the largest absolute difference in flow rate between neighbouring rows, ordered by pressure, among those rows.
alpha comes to 0.64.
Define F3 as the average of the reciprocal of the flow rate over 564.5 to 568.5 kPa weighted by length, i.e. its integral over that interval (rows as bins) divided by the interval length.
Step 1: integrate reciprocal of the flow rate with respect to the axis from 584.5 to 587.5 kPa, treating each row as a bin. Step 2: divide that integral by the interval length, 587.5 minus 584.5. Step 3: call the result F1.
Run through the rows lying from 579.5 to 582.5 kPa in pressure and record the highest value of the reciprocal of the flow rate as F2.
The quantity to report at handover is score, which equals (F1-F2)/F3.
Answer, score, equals -0.06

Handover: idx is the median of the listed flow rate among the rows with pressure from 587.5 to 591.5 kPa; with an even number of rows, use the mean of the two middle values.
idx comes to 11.0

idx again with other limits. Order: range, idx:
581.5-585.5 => 11.2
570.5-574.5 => 9.6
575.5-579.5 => 10.2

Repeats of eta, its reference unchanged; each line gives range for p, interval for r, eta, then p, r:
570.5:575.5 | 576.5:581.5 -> 1.07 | 1.03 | 1.05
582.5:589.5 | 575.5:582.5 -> 1.05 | 1.06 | 1.05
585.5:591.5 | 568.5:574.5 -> 1.03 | 1.02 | 1.02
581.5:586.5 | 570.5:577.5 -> 0.99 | 1.07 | 1.03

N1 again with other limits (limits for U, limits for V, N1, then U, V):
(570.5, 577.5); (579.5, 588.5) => 5.00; 9.9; 11.5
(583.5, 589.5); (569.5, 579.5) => 4.90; 11.4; 10.3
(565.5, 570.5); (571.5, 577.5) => 5.00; 8.9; 9.9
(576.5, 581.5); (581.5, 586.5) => 5.00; 10.5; 11.3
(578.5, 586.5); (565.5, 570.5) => 4.79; 11.3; 8.9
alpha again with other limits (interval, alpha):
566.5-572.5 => 0.59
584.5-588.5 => 0.44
